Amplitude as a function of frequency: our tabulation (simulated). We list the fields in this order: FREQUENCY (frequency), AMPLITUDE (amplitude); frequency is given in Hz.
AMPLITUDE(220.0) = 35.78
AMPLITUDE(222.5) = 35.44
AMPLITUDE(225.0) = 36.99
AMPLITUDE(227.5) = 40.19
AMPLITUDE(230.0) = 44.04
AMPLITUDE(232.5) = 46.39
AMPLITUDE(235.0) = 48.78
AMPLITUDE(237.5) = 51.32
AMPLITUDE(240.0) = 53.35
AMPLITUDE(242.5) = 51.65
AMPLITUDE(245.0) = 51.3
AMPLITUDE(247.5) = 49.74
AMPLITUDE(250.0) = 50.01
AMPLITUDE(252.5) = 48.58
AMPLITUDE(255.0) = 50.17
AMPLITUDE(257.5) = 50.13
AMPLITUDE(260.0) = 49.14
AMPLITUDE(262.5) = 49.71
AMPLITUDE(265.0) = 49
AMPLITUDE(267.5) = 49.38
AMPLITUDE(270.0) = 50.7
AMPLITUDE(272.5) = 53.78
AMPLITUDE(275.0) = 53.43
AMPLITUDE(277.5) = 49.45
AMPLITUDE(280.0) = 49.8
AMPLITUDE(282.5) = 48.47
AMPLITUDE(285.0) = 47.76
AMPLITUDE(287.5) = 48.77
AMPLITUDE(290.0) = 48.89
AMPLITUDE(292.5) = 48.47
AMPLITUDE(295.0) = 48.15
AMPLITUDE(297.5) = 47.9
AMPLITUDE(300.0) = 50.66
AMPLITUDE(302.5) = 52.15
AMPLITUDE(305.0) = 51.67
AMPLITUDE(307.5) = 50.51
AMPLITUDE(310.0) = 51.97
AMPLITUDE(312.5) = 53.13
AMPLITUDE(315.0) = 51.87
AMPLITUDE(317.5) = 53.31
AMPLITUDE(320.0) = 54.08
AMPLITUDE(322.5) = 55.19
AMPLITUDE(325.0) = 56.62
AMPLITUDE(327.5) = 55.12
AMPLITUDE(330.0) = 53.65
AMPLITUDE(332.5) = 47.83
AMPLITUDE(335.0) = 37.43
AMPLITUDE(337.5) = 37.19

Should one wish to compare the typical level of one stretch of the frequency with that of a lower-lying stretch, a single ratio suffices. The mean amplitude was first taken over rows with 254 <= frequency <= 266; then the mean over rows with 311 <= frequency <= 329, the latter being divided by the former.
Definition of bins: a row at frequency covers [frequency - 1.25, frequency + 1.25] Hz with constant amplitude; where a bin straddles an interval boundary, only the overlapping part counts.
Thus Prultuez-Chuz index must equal 1.09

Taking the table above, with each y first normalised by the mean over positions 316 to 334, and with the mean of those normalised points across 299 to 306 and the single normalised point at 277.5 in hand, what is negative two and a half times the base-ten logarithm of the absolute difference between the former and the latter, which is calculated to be 3.5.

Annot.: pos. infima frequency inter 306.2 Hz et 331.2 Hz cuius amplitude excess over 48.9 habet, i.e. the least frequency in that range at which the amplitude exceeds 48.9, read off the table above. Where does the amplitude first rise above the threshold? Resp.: 307.5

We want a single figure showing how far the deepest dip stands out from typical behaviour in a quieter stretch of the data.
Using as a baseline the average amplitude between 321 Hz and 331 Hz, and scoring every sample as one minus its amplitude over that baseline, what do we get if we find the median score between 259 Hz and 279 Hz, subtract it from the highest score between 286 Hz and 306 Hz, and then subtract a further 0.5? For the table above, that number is -0.470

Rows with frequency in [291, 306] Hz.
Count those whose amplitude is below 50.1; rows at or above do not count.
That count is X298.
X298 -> 3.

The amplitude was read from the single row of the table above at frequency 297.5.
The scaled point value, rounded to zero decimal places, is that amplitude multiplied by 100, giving 4790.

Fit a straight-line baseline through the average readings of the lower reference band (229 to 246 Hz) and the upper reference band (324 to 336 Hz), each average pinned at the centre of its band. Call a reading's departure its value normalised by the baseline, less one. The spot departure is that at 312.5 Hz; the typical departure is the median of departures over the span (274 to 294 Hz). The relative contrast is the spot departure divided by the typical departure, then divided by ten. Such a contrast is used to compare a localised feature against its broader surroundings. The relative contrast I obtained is -0.3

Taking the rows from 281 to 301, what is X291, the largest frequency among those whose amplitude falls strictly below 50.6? 297.5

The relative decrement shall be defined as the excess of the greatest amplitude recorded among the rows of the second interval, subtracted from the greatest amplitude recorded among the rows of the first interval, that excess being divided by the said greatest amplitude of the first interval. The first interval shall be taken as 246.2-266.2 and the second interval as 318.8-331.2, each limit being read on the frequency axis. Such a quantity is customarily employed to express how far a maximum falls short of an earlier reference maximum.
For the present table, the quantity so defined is -0.13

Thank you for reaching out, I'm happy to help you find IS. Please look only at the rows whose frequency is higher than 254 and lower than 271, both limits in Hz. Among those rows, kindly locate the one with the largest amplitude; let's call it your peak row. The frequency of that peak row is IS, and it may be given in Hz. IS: 270.0 Hz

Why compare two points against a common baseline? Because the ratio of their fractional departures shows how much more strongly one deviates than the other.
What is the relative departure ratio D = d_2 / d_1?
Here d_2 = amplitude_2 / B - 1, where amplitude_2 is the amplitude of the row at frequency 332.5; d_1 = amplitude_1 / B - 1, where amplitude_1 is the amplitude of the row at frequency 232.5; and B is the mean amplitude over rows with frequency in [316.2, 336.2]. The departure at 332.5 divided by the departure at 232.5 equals 1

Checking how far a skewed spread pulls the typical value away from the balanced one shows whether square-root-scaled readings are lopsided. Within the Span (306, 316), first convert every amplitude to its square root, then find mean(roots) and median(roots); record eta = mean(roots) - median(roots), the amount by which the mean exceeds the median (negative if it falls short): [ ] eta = -0.004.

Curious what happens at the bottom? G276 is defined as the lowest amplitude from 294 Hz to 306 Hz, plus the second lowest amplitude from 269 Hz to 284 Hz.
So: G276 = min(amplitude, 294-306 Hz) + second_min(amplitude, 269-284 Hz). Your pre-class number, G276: 97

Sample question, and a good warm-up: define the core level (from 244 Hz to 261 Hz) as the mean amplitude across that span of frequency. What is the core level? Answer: 49.9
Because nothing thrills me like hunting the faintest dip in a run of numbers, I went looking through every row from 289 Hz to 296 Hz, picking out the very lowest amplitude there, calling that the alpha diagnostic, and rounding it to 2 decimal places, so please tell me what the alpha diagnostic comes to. 48.15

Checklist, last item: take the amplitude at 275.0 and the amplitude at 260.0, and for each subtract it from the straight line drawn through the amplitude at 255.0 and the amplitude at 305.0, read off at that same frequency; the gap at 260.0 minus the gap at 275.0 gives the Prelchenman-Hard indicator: 4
